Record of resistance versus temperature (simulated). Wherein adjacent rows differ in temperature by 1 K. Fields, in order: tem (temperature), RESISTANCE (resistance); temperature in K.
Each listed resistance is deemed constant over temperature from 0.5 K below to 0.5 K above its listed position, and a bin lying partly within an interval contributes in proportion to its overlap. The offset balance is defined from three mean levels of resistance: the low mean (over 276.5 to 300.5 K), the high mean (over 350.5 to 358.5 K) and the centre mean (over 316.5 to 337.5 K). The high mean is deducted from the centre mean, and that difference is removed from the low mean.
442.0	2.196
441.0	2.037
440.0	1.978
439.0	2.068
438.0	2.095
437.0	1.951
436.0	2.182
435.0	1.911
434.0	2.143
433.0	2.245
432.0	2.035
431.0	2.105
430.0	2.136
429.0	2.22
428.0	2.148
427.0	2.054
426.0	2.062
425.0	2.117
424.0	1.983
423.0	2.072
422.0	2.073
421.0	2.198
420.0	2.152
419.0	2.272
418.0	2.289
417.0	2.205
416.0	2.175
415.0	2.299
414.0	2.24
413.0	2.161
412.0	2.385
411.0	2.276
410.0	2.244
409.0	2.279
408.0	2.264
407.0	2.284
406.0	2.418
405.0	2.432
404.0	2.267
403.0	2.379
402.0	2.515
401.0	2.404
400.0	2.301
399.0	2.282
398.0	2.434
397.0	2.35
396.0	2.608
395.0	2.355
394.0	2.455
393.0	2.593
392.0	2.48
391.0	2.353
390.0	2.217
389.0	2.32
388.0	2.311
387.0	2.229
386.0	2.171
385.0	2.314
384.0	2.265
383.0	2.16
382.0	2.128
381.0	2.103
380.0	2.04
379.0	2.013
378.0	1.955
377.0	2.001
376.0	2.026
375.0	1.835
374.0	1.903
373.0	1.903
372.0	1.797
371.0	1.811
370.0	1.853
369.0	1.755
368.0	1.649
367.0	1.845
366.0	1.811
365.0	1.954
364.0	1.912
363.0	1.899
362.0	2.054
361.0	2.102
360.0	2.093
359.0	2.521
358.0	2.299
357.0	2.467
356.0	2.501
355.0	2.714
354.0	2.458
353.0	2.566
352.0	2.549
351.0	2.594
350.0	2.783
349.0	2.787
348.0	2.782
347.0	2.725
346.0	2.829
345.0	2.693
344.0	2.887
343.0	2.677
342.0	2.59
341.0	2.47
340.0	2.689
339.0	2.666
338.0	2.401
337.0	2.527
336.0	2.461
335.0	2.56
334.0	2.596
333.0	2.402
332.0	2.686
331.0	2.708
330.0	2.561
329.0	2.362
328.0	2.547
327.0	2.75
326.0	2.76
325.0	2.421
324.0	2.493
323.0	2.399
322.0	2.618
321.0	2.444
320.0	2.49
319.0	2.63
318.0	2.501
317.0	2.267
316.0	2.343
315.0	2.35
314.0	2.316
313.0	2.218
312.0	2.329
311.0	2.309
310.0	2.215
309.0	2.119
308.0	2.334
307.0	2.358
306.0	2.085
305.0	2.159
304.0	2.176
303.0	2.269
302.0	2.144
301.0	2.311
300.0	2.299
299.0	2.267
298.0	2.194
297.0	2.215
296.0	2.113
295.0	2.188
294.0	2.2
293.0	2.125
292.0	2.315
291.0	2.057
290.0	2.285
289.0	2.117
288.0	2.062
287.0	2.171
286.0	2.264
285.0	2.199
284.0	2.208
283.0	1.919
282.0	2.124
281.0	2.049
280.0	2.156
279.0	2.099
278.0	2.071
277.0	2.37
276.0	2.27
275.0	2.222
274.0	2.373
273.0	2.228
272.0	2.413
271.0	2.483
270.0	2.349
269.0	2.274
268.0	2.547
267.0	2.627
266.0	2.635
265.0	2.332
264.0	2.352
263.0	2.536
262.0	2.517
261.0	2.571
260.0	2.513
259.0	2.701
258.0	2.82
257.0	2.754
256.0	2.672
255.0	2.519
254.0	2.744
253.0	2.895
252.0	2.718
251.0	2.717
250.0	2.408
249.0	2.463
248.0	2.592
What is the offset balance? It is 2.2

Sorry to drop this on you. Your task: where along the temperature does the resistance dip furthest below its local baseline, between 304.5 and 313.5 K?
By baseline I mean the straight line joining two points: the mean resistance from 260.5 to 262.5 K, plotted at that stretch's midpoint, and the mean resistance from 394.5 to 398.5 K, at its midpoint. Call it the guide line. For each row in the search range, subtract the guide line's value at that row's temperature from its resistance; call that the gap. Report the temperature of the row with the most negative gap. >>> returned 306.0 K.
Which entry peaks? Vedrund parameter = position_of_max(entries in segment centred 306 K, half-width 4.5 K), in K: 307.0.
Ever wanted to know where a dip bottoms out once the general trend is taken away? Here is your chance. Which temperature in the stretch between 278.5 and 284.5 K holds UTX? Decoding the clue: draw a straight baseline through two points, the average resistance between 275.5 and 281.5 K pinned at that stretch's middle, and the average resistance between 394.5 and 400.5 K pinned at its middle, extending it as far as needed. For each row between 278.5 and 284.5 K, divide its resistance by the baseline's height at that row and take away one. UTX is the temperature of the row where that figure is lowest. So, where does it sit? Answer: 283.0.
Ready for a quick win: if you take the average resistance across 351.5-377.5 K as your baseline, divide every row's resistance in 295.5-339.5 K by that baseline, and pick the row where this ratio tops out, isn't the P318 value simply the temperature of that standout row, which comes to 326.0 K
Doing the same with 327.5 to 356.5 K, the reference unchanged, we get 344.0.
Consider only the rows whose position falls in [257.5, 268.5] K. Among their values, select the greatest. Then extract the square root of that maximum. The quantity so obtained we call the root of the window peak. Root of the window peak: 1.68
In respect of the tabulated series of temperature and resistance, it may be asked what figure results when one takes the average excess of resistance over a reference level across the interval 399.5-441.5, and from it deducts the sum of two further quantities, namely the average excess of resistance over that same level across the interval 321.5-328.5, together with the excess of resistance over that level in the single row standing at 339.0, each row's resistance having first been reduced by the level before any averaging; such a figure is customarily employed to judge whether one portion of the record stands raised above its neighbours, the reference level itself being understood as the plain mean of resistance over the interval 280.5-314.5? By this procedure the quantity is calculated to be -0.85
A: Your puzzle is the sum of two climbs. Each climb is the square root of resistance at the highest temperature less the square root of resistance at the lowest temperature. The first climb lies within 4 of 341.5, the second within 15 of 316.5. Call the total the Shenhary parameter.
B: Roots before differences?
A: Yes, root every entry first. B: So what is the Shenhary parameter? 0.27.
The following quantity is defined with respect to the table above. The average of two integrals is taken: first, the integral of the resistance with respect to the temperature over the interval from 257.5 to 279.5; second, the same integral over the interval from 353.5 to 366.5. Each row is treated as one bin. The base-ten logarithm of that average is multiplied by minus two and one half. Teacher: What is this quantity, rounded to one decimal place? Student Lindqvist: -4.0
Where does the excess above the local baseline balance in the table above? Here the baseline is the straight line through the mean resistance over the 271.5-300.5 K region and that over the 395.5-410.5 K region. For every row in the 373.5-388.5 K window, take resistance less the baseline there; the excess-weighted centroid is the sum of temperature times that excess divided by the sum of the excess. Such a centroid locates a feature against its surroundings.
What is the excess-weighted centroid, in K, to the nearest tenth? 378.7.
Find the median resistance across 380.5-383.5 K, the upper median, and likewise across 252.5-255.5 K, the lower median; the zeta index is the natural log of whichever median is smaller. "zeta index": 0.76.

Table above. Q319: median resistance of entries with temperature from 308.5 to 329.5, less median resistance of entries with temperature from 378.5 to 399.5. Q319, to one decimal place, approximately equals 0.1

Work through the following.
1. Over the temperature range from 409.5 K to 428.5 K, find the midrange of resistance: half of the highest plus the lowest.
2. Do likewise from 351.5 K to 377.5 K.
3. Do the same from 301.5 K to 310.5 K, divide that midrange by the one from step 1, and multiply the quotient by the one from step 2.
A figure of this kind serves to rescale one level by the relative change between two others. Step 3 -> 2.2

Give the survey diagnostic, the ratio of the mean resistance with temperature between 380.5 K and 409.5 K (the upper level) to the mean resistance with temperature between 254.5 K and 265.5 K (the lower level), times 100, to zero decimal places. 91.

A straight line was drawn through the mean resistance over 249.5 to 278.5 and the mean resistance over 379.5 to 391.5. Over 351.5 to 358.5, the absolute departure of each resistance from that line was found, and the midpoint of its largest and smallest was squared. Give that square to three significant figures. 0.0486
